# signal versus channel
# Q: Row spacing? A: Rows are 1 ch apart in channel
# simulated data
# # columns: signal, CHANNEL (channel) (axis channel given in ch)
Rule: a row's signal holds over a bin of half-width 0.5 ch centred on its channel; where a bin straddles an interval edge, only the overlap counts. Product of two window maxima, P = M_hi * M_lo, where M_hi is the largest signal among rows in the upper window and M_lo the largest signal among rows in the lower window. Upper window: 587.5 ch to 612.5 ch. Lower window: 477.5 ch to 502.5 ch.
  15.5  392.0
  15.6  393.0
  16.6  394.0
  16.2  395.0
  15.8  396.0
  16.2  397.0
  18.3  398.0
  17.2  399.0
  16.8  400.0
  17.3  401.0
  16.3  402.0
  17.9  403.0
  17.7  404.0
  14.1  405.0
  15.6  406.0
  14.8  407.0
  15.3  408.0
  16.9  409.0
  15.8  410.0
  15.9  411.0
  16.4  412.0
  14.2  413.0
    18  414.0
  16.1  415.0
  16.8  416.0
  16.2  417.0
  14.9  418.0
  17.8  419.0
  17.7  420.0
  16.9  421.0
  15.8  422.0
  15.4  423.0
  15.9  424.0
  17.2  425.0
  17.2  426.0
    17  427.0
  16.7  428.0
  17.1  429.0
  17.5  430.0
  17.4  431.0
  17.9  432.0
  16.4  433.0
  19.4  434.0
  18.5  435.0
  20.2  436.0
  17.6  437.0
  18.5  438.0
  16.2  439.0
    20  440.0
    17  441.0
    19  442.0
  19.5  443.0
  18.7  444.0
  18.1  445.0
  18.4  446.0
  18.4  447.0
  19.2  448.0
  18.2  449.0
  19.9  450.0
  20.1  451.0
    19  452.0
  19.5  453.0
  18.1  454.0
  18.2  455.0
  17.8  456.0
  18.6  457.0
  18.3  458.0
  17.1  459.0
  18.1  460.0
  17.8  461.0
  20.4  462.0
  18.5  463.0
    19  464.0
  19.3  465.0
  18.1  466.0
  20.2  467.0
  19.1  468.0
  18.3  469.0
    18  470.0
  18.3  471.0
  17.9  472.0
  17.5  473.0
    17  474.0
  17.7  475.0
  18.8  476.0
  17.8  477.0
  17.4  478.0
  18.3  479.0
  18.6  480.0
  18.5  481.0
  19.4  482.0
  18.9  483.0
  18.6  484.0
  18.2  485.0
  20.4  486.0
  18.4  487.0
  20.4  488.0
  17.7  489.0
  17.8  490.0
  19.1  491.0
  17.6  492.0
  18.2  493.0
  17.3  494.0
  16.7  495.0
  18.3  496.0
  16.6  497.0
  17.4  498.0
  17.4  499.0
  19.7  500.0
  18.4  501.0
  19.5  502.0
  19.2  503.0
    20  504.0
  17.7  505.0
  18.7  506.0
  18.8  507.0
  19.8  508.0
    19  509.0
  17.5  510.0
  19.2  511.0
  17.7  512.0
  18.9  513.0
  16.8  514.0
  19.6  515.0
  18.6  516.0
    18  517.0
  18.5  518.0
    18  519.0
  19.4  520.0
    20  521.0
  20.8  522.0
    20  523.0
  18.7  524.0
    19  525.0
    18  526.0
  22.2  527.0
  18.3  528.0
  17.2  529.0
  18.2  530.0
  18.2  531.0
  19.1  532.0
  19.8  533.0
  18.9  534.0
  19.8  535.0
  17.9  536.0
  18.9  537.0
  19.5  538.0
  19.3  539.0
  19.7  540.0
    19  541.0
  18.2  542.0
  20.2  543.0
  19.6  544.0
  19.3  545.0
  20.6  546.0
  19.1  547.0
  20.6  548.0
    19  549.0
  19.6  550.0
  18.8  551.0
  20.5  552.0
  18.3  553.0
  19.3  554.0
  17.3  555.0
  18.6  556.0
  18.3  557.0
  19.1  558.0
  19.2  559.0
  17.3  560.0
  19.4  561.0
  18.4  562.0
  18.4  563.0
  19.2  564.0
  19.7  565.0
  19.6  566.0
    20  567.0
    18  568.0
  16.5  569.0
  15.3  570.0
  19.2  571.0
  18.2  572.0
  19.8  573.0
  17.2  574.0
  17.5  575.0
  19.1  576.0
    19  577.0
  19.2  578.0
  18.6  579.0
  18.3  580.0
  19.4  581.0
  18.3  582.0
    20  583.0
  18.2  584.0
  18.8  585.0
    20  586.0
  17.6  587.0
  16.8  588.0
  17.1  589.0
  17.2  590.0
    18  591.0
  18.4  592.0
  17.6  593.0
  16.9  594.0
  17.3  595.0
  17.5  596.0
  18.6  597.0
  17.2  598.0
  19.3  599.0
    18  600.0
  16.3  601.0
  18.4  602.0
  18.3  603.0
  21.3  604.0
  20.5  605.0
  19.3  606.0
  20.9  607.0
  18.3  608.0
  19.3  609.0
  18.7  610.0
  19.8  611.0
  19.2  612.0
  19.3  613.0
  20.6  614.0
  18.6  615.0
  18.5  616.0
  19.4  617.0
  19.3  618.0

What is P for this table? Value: 435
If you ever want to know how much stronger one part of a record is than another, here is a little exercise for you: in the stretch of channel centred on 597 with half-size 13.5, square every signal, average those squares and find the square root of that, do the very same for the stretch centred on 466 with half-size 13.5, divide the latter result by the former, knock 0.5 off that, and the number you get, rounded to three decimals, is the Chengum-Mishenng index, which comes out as 0.497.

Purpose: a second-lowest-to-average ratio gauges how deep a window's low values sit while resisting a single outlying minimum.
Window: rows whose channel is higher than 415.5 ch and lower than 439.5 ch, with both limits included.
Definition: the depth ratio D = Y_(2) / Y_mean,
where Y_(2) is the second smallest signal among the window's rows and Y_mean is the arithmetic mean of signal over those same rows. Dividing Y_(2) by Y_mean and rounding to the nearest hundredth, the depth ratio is 0.90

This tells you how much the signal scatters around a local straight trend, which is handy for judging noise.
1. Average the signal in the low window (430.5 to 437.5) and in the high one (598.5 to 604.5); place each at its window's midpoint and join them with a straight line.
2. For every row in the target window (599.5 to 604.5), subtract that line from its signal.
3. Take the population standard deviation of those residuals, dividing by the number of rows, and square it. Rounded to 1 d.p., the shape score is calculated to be 2.6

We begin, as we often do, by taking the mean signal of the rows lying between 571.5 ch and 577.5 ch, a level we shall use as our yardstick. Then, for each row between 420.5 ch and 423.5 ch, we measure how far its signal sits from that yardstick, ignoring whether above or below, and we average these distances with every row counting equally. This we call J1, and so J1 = 2.4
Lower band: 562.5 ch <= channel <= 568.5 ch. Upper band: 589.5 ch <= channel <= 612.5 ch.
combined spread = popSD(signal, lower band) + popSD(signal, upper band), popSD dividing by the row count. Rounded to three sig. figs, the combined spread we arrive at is 1.98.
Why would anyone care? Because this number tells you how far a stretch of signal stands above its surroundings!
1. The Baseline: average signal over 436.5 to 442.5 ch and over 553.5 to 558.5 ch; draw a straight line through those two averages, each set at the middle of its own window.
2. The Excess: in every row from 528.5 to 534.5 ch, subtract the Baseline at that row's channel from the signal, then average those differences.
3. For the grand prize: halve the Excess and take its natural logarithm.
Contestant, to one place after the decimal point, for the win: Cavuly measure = -2.6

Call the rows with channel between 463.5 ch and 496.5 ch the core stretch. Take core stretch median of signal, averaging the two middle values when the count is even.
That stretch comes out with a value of 18.3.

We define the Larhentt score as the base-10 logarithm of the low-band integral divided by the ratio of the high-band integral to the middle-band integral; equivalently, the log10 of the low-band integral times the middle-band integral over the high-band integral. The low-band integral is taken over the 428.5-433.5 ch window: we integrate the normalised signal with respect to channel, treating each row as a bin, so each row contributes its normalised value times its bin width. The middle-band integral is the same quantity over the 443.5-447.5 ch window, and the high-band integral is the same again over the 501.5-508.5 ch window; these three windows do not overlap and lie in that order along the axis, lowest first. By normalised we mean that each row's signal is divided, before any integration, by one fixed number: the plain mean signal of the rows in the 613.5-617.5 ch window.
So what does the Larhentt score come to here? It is 0.39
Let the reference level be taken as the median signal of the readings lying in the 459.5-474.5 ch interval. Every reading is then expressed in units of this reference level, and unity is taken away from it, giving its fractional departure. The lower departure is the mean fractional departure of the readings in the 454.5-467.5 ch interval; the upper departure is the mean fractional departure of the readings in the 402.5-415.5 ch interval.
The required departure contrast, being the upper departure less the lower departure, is -0.14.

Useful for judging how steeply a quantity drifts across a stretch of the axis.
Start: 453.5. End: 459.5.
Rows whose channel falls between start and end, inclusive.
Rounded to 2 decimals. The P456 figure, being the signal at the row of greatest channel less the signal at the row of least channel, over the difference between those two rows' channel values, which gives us -0.20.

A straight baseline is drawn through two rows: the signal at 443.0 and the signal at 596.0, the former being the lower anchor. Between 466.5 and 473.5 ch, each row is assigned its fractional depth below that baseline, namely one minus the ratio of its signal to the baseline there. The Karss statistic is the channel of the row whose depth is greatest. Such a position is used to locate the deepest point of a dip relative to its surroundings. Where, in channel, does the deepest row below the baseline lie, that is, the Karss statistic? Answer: 473.0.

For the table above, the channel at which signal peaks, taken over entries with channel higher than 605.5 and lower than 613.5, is 607.0 ch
